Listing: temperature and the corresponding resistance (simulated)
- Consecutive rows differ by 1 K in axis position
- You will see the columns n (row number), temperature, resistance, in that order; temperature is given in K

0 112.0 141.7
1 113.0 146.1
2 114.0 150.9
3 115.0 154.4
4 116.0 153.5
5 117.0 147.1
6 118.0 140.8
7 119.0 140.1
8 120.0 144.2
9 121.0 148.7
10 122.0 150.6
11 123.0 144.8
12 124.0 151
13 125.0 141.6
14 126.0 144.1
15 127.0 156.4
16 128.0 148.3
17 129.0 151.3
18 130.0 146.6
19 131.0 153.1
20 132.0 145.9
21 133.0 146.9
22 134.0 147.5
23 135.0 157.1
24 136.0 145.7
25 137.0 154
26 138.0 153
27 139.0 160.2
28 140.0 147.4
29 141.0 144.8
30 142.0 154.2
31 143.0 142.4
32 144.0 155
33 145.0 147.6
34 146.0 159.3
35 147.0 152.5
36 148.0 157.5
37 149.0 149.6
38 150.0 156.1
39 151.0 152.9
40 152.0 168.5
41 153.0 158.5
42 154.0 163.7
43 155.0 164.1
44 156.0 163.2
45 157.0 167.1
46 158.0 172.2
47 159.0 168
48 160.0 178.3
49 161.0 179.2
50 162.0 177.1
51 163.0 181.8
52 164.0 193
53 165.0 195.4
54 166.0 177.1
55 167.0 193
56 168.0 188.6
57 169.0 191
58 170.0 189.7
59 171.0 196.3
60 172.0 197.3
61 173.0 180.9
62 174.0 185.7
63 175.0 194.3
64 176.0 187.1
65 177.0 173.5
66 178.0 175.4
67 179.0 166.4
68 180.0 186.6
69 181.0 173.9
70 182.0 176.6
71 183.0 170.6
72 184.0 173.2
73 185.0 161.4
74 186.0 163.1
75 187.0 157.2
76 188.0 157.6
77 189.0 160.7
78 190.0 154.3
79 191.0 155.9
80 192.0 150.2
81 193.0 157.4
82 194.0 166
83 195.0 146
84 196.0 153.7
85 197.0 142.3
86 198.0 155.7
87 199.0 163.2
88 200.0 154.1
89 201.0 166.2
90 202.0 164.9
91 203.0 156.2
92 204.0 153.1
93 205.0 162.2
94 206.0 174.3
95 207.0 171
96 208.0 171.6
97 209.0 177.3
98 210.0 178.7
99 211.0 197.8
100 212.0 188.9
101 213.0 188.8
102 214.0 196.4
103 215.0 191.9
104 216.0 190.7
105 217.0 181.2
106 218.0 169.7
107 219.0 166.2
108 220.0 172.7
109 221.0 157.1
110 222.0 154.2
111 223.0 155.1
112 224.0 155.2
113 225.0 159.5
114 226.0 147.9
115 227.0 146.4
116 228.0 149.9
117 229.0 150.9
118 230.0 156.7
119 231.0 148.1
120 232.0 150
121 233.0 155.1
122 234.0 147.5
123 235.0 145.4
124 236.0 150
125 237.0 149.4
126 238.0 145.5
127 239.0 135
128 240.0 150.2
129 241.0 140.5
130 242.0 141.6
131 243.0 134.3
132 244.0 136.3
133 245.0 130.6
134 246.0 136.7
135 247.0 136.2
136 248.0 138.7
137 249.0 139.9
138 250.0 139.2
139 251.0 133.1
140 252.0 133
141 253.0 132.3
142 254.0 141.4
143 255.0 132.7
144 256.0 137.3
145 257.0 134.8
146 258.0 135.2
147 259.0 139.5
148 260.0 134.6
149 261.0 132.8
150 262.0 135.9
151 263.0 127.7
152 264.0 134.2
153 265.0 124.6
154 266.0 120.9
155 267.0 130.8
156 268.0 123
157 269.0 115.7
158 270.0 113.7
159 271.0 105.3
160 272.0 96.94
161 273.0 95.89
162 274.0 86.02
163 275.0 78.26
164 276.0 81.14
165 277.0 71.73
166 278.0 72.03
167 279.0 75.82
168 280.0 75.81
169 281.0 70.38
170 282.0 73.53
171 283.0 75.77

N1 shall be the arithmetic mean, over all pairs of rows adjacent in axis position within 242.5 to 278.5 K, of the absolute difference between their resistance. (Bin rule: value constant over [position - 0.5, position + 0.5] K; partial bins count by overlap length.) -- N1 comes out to 4.80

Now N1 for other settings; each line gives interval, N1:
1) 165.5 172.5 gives 5.27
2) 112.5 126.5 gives 4.38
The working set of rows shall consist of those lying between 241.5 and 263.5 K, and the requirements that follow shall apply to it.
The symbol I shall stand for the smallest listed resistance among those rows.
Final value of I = 127.7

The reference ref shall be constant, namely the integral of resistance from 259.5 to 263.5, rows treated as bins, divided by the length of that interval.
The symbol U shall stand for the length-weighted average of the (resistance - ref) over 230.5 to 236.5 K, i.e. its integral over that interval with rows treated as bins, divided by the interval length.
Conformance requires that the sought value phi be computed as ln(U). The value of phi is 2.8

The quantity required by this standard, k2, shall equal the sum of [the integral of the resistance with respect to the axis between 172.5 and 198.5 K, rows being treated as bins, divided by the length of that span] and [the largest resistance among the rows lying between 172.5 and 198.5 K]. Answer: 361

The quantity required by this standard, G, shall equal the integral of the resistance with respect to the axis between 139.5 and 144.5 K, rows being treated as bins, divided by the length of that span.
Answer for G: 149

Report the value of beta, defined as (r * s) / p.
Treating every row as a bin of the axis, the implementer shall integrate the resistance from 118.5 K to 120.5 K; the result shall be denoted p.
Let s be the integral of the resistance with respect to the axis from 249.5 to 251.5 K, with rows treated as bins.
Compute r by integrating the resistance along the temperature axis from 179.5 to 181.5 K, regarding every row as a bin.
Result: 345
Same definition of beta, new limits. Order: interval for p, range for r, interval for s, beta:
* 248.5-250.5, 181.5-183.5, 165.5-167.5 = 460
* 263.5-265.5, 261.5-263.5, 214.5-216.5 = 390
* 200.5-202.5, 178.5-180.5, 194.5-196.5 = 320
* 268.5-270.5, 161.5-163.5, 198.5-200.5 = 496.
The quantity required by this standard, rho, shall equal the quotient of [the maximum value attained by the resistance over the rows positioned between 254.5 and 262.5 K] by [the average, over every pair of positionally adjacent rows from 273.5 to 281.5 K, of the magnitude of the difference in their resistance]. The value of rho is 33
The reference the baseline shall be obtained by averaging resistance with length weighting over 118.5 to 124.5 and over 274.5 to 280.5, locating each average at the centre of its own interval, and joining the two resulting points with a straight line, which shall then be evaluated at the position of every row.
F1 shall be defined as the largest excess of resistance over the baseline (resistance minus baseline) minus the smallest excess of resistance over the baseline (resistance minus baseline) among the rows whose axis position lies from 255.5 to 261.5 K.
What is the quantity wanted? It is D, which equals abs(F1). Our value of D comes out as 5.8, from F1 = 5.8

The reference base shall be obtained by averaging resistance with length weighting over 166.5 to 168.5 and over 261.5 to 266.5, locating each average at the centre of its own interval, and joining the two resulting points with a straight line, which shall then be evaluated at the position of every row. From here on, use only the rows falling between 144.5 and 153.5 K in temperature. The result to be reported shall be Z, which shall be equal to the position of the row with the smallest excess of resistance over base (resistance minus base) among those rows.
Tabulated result 145.0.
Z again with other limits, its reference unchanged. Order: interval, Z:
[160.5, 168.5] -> 162.0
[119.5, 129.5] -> 120.0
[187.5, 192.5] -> 192.0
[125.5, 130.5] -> 126.0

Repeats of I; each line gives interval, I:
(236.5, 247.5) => 130.6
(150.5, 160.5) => 152.9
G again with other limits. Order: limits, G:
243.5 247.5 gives 135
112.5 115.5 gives 150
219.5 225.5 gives 159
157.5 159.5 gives 170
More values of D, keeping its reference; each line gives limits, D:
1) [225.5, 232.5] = 11.7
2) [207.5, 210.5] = 8.0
